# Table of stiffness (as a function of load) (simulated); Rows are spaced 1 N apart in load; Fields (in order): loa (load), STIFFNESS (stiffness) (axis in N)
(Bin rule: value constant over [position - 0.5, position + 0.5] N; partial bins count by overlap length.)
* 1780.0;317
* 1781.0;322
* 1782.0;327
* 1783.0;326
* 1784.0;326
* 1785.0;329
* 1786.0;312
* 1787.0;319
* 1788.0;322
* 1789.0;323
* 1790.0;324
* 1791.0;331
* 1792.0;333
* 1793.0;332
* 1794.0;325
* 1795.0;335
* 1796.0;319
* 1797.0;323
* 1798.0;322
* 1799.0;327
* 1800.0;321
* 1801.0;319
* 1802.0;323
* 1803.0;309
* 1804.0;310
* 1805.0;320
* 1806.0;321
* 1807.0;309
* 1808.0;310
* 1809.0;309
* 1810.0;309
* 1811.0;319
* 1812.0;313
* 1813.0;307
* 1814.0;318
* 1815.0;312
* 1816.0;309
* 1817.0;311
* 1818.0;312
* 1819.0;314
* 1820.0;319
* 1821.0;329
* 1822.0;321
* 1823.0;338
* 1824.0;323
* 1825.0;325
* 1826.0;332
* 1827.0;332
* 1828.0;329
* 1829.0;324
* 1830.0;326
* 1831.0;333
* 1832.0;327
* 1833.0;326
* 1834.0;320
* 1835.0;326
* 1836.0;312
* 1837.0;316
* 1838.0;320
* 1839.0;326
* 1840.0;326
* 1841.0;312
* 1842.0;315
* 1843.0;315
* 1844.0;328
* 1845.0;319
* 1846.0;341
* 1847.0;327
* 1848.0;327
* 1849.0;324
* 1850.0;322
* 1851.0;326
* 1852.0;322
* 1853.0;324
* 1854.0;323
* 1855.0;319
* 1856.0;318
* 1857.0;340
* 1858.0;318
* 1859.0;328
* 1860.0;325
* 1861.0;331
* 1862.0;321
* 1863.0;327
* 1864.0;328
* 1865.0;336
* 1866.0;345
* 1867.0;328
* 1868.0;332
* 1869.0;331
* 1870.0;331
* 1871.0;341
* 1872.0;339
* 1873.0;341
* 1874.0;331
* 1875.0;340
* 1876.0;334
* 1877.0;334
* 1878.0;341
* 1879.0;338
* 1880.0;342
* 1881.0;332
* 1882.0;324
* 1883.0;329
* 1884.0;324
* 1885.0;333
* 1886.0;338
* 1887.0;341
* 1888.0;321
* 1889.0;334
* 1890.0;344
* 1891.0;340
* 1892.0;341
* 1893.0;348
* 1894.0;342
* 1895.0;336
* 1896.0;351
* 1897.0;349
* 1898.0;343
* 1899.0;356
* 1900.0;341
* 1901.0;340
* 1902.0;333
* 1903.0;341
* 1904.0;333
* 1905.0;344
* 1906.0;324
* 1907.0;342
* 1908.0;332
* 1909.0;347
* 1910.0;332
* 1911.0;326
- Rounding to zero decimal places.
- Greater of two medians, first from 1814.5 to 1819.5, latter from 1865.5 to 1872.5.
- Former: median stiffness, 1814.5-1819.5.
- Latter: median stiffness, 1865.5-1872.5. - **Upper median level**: 332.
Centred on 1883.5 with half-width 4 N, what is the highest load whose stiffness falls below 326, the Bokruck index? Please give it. 1884.0 N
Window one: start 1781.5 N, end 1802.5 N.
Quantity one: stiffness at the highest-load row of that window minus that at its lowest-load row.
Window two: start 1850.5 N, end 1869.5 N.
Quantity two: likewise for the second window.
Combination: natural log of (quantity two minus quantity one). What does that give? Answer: 2.20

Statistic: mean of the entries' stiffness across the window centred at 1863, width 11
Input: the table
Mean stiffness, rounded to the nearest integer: 329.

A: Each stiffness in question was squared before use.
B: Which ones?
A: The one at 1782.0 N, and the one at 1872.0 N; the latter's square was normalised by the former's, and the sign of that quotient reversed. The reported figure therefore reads -1.07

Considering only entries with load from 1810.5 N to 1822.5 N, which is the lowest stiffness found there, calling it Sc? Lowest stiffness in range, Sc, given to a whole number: 307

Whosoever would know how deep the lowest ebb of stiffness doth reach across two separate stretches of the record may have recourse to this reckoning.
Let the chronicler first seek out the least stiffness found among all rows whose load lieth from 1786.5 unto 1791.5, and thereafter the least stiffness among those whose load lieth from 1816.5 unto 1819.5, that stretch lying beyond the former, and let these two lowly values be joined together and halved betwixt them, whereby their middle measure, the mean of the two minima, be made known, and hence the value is 315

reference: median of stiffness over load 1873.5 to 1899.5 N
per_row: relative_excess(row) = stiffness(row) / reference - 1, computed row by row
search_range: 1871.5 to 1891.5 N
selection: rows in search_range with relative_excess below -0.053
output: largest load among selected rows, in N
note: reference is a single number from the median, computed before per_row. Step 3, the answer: 1888.0 N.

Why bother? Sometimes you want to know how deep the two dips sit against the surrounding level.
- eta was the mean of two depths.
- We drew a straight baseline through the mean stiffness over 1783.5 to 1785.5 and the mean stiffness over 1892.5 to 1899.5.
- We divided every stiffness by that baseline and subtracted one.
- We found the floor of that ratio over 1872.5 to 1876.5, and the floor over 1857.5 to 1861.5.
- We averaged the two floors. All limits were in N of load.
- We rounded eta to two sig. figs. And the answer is -0.049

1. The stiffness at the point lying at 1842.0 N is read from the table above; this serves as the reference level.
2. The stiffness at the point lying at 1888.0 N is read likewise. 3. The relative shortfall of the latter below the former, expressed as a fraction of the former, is -0.019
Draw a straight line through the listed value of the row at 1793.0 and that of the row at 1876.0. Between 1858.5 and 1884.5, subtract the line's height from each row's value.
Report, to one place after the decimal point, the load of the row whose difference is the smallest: 1862.0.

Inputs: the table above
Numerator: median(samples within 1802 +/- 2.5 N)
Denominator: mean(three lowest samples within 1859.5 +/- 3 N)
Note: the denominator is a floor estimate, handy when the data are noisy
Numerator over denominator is 0.99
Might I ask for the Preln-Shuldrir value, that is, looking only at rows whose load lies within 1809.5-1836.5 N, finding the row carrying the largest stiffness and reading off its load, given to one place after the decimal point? 1823.0 N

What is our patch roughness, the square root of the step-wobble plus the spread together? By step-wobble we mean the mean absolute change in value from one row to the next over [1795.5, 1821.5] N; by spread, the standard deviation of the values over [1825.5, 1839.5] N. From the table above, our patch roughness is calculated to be 3.3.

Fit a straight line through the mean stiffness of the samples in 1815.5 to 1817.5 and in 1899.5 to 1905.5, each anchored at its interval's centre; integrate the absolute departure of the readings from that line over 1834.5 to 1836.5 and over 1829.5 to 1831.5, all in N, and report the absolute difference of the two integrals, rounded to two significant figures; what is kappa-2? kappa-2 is 15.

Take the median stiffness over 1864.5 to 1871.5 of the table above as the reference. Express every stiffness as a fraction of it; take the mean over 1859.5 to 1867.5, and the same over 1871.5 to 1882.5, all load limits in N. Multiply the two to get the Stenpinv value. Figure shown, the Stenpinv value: 1.01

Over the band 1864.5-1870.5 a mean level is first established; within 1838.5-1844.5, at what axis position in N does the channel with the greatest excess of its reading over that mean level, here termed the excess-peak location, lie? 1844.0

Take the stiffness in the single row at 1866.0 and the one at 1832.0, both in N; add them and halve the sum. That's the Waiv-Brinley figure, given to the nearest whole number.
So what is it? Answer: 336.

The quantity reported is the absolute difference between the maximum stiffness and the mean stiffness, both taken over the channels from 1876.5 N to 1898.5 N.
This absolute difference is 13.5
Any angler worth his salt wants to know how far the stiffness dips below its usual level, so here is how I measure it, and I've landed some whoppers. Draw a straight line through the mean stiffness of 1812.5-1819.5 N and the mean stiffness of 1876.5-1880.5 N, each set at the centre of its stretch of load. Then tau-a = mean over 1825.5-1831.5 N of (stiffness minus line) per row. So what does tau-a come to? 12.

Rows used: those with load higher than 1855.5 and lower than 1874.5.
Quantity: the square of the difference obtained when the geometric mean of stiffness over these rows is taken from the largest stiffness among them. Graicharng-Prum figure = 195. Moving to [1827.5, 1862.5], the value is 295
